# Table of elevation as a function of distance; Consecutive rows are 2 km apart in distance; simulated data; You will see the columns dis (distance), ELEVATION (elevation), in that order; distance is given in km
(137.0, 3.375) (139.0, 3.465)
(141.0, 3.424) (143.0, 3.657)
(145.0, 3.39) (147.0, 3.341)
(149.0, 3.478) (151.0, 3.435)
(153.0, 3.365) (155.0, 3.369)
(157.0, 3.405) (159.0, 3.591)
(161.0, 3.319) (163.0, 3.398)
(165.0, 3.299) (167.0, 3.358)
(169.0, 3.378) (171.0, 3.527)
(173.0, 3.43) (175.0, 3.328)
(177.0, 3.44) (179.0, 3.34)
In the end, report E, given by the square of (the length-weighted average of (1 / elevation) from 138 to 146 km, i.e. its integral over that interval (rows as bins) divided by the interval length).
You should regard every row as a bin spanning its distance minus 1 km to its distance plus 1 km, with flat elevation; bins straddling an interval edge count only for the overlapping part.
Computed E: 0.0825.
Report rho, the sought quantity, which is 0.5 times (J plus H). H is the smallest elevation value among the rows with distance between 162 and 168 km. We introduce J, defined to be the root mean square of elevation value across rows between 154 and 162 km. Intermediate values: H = 3.299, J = 3.42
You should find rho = 3.36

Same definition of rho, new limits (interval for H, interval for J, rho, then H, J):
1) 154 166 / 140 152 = 3.38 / 3.299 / 3.46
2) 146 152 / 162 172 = 3.37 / 3.341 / 3.39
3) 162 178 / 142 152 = 3.38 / 3.299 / 3.46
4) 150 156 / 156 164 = 3.40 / 3.365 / 3.43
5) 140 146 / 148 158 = 3.40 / 3.39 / 3.41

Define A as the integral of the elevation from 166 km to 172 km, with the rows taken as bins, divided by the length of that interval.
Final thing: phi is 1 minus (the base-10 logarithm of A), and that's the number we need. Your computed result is 0.466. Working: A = 3.42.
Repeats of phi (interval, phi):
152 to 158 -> 0.471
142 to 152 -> 0.461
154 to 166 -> 0.469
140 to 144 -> 0.451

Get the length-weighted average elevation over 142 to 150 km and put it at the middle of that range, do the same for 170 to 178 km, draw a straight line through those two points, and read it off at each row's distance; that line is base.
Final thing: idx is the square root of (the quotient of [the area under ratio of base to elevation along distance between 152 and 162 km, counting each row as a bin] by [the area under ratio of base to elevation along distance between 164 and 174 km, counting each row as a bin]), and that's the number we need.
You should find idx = 1.00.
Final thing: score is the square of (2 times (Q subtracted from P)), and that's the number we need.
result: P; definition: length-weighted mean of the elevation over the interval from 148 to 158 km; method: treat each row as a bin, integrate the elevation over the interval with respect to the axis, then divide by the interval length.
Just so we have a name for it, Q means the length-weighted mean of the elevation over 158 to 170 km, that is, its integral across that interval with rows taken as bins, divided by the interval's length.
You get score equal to 0.0016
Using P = 3.41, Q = 3.39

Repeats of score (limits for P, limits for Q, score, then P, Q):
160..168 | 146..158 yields 0.0122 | 3.34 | 3.40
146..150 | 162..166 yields 0.0149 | 3.41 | 3.35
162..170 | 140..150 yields 0.0398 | 3.36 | 3.46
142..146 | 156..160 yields 0.0026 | 3.52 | 3.50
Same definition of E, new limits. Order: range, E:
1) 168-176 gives 0.0858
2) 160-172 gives 0.0876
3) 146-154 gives 0.0863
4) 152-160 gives 0.0850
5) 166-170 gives 0.0882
